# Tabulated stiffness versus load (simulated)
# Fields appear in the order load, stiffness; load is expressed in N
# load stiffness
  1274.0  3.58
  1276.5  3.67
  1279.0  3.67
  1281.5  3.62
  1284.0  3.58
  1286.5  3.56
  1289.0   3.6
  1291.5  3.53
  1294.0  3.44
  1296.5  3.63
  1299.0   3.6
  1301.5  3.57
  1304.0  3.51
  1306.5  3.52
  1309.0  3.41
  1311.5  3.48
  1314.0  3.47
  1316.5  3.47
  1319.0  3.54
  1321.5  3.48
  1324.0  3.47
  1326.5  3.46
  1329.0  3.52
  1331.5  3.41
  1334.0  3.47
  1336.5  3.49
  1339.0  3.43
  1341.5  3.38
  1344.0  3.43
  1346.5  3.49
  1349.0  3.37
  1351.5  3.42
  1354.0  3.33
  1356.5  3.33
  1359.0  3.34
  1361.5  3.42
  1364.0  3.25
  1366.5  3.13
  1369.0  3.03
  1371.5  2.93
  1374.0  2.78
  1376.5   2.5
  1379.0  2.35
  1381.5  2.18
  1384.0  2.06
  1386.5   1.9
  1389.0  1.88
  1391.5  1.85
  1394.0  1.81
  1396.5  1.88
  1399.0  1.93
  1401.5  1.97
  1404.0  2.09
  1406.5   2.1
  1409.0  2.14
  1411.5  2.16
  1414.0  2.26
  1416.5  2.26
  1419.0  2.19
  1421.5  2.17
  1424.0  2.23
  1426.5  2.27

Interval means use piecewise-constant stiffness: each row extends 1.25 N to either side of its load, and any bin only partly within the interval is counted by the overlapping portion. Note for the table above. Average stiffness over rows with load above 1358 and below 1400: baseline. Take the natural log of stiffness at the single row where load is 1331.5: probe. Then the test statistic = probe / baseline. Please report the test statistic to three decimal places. 0.494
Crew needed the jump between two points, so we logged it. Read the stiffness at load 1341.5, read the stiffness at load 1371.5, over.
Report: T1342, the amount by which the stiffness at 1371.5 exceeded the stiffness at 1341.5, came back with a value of -0.45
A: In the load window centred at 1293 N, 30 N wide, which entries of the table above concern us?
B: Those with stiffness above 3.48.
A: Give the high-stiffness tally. 11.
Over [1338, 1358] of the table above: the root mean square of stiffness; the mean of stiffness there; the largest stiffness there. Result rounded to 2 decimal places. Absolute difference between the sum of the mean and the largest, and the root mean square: 3.49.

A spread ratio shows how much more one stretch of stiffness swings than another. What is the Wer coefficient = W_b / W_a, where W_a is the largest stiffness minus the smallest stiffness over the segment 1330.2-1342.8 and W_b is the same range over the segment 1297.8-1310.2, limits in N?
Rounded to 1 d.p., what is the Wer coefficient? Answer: 1.7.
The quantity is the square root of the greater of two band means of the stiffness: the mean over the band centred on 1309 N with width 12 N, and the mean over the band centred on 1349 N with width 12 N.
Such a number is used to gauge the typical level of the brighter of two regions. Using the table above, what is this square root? 1.86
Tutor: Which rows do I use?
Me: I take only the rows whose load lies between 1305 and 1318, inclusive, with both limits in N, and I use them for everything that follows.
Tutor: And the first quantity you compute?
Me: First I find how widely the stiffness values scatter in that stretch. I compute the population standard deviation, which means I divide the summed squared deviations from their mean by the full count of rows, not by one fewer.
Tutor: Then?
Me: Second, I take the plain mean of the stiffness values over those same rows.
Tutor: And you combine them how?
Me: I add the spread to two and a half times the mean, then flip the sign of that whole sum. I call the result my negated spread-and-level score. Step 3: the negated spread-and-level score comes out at -8.7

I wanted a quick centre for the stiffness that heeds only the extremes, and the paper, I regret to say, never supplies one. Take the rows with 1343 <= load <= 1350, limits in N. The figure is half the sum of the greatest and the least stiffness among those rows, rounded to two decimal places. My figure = 3.43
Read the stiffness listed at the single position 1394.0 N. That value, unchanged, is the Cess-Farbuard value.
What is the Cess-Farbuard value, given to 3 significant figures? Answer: 1.81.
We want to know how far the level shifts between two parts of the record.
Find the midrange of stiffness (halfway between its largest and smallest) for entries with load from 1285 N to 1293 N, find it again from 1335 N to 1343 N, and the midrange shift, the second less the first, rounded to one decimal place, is -0.1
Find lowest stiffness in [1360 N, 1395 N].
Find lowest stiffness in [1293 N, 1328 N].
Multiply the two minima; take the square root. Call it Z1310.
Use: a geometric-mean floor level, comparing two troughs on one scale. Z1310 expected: 2.48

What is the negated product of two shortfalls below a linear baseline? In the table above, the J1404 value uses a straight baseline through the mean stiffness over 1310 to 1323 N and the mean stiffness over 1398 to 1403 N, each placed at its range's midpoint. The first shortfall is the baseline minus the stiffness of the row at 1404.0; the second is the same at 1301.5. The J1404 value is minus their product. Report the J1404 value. 0.04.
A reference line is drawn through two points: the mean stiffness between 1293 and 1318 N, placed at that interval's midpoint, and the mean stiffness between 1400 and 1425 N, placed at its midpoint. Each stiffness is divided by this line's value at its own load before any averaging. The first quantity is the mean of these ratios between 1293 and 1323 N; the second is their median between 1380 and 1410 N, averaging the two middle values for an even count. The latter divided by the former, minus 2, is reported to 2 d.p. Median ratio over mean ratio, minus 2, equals -1.18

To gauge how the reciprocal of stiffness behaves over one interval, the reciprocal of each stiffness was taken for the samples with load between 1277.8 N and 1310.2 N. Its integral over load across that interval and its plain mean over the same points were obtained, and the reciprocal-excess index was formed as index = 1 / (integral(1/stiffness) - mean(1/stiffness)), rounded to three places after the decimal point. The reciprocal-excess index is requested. 0.113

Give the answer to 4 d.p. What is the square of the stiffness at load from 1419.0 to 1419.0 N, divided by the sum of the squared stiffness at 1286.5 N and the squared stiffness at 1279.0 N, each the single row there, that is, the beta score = 0.1835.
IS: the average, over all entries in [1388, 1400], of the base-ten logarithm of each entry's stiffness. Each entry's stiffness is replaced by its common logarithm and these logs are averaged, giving 0.27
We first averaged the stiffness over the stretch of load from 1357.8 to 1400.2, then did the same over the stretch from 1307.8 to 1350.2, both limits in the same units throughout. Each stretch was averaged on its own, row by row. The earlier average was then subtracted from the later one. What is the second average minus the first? 1.0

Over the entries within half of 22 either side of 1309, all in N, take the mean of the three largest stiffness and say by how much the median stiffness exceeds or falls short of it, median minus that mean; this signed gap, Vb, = -0.060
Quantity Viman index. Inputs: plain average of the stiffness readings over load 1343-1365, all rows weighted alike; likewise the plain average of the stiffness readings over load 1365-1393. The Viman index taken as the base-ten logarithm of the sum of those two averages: 0.76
